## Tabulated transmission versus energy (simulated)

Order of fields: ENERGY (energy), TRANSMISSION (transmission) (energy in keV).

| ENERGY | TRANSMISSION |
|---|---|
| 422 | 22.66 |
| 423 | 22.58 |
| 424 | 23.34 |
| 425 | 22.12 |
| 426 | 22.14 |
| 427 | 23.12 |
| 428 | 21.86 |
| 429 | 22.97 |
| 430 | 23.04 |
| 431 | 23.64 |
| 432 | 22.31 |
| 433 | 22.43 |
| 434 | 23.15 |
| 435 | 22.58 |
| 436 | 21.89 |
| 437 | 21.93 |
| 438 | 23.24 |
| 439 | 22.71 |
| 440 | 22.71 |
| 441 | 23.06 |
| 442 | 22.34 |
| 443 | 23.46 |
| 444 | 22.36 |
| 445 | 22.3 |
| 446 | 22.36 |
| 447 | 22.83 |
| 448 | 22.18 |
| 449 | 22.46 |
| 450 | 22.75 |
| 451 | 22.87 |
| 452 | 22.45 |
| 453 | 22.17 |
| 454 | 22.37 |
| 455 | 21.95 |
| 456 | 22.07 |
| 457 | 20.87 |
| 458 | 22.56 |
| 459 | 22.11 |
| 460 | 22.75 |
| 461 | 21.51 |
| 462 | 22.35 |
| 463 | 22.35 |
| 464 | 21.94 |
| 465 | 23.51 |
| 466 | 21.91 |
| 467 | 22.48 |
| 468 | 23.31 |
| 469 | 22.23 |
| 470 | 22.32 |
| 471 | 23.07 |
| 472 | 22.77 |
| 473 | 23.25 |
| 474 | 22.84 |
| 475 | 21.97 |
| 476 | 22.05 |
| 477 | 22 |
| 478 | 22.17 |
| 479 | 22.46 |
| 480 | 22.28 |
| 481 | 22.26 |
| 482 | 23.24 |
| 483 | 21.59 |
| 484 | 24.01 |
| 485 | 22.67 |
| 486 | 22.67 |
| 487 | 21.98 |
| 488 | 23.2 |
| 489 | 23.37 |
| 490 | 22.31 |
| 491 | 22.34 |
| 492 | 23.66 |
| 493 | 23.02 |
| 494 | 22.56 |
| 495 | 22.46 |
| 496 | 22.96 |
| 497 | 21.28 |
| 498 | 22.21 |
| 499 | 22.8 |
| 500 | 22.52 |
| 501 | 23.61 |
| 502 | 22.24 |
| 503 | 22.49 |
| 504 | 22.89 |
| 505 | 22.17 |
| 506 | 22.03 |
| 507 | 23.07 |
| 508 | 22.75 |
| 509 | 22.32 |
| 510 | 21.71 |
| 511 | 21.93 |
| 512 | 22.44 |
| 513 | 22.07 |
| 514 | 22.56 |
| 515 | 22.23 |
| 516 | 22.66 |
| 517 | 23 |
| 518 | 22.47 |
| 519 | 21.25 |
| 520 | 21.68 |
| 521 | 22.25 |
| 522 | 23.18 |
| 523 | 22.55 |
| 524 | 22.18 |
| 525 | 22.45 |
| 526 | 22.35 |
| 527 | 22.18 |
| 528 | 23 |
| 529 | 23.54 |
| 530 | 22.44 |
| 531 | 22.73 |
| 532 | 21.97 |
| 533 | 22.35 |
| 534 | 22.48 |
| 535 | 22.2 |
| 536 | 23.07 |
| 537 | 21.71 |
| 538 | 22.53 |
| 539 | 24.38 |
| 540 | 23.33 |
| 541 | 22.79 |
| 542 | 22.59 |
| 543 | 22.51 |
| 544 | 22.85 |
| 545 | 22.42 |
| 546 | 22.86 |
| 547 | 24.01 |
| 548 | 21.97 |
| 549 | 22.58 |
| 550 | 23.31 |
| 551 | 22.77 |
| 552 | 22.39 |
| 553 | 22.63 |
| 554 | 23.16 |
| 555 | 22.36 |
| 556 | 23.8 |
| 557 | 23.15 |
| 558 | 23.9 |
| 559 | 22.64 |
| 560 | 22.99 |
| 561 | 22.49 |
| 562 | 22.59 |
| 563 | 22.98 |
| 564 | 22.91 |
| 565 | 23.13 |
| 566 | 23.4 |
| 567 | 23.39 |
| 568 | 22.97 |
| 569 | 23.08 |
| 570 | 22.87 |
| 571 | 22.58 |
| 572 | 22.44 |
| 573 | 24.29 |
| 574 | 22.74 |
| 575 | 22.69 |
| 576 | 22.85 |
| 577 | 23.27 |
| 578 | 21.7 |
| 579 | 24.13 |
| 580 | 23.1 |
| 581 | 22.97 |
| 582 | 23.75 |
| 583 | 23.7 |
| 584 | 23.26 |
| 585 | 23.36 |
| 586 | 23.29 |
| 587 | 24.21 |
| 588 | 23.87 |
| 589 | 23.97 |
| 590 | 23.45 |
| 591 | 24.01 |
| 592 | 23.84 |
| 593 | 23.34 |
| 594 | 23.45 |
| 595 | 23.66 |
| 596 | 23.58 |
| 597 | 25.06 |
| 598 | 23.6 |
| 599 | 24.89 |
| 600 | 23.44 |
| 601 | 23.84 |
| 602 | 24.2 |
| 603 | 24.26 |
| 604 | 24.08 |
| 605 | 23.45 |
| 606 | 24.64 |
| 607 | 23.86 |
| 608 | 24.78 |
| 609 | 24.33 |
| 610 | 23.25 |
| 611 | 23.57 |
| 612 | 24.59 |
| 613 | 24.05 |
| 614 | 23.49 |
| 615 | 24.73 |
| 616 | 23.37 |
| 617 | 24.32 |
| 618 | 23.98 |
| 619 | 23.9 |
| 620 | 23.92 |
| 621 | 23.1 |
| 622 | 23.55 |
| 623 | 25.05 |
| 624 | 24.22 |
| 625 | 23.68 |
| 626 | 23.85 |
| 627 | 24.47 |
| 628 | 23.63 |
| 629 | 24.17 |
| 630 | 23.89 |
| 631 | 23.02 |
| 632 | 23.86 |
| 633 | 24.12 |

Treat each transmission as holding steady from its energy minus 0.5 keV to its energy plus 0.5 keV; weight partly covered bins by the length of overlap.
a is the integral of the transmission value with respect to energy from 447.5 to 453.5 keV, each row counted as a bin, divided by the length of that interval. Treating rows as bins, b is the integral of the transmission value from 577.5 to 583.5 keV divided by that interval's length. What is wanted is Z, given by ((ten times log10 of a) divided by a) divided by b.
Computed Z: 0.0259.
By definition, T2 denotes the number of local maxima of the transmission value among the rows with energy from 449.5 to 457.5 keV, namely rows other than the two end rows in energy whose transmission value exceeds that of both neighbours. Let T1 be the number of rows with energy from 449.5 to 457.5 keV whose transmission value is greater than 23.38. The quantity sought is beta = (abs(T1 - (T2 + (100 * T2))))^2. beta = 91809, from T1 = 0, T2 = 3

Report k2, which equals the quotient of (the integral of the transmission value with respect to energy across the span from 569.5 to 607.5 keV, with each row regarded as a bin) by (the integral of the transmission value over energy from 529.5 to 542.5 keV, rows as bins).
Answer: 3.04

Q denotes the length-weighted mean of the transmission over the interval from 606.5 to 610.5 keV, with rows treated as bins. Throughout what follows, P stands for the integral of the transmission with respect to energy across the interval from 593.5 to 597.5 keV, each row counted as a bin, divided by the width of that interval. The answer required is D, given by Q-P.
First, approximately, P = 23.9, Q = 24.1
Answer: 0.1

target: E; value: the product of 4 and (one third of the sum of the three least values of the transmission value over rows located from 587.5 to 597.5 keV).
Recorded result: 93.7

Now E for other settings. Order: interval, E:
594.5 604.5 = 94.2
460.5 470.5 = 87.1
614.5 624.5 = 93.4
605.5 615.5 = 93.7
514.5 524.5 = 86.8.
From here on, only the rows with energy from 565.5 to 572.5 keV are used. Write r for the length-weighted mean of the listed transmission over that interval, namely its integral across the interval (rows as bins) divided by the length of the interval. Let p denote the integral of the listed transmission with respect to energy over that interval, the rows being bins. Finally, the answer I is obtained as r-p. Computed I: -138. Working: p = 161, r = 23.0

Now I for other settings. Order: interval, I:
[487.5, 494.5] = -138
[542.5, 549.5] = -136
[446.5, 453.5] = -135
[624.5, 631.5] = -143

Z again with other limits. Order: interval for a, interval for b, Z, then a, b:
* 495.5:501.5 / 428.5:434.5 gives 0.0262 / 22.6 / 22.9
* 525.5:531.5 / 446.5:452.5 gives 0.0264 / 22.7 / 22.6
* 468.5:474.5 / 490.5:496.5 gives 0.0261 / 22.7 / 22.8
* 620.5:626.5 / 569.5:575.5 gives 0.0251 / 23.9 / 22.9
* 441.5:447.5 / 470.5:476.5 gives 0.0264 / 22.6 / 22.7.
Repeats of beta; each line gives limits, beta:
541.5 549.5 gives 40401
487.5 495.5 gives 40401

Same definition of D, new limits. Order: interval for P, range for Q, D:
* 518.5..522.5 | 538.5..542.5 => 1.2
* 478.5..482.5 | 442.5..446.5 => 0.1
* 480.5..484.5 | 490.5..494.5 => 0.1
